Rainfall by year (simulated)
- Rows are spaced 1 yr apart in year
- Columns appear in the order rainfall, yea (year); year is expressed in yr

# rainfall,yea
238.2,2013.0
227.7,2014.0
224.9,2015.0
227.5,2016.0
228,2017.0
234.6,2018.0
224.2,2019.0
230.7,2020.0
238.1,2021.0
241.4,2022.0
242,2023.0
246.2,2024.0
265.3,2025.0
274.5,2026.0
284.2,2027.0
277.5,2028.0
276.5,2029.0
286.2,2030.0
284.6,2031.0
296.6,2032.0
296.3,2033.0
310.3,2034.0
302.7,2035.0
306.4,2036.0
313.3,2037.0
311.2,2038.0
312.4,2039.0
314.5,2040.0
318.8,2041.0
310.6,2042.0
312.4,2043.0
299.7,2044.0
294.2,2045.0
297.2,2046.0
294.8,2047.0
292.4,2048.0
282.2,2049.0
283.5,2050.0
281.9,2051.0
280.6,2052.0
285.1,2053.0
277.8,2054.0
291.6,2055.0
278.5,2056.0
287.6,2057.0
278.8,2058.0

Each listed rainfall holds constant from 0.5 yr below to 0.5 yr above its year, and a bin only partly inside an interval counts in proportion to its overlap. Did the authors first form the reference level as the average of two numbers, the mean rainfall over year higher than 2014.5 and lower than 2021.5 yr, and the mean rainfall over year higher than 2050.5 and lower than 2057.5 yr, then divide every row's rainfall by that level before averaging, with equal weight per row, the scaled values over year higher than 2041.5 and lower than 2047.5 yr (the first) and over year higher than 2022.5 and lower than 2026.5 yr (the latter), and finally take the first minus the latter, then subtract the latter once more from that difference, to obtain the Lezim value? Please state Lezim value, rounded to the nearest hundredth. -0.83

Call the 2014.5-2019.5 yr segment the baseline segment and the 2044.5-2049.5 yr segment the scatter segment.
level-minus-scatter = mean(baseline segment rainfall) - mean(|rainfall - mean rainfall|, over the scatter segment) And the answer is 224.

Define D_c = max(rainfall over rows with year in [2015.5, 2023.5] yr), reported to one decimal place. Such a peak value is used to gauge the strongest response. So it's 242.0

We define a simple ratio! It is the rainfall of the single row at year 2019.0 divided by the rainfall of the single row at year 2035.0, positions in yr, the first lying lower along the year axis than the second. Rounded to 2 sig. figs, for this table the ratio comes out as 0.74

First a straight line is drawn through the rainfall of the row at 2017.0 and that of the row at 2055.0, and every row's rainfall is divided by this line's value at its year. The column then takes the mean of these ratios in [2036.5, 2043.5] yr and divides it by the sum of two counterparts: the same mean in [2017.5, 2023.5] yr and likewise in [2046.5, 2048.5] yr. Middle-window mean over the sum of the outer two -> 0.57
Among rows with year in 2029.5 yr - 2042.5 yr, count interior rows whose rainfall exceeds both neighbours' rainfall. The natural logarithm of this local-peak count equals 1.4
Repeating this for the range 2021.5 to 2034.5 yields 1.1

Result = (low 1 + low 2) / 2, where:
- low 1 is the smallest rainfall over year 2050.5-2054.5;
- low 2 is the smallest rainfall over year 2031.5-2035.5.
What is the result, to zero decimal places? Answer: 287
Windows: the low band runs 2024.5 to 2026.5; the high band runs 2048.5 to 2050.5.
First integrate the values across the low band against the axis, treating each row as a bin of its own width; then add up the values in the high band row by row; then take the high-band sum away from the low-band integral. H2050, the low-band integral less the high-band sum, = -26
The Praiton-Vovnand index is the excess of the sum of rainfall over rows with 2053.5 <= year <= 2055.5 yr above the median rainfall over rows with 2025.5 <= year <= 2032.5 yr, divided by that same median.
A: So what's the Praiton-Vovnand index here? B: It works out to 1.0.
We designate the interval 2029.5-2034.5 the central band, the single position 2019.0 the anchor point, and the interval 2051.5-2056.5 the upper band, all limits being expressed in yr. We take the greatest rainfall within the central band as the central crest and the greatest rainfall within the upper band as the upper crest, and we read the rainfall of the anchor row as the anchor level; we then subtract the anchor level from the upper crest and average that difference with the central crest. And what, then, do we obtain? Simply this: 189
